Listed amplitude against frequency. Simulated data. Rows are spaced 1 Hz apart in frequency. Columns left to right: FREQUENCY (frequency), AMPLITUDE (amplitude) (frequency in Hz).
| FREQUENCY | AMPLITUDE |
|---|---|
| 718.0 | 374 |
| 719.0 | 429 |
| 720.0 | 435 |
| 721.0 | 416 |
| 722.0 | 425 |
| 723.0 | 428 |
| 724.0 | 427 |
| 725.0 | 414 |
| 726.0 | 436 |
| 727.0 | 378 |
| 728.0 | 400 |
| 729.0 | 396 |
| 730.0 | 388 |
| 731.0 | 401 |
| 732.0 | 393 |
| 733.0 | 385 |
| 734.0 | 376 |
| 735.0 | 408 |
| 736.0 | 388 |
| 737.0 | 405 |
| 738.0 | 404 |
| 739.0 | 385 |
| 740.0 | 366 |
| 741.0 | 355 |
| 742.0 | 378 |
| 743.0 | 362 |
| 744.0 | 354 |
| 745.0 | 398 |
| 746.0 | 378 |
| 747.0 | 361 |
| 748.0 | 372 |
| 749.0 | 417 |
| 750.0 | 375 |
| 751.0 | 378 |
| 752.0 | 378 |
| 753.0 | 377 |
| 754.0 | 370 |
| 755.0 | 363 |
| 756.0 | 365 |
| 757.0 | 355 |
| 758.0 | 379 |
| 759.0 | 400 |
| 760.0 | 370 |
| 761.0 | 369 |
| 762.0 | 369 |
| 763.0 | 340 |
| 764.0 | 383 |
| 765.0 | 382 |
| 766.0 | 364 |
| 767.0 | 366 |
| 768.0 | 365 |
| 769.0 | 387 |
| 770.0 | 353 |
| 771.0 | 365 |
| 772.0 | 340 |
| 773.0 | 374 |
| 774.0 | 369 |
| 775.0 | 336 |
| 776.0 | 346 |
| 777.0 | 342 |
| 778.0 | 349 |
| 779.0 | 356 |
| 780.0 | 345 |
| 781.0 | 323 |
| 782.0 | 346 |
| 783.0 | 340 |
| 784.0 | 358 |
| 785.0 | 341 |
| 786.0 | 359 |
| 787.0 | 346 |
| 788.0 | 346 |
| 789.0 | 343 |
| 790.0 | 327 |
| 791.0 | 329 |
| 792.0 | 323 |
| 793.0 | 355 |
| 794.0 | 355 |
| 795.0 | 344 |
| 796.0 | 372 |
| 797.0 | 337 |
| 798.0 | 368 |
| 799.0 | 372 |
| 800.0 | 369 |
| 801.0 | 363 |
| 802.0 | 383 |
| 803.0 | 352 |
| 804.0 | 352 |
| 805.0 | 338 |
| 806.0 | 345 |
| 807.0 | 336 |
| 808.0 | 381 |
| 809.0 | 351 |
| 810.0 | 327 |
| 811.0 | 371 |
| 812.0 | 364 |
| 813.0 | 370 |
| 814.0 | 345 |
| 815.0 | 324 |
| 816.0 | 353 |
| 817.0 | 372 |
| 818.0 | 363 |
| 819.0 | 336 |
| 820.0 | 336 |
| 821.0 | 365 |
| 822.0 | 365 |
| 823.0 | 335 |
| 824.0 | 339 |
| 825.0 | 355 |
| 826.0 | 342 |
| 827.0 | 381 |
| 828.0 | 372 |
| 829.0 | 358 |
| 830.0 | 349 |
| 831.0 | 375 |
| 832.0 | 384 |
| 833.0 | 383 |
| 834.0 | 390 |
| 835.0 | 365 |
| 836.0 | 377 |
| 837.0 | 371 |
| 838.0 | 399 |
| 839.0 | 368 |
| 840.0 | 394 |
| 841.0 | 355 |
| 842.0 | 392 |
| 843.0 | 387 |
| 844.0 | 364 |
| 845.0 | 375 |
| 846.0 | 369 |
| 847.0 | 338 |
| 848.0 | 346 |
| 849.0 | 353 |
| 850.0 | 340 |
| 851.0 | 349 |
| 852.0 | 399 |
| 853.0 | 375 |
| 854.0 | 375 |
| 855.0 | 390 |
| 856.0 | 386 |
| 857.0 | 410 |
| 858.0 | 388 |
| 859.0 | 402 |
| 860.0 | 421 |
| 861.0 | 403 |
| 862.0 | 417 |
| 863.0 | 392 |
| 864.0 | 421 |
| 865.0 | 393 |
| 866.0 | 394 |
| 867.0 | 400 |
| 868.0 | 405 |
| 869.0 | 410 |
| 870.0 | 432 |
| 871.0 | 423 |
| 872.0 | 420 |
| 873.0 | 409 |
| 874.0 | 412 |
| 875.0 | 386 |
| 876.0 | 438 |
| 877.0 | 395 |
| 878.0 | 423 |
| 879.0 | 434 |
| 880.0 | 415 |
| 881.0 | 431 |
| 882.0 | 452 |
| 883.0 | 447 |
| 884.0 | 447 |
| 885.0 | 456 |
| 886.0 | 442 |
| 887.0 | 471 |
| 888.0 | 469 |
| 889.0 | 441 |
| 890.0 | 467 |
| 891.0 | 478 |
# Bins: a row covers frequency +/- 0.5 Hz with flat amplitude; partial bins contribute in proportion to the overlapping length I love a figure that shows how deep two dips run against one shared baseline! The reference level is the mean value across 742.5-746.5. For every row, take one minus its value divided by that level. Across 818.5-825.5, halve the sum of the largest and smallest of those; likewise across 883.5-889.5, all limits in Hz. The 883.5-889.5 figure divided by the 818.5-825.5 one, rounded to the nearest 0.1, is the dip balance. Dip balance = -3.6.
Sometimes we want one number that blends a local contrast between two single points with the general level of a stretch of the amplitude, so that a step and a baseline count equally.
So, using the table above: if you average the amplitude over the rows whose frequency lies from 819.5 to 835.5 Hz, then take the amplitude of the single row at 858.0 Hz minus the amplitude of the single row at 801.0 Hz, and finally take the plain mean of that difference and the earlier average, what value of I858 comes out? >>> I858 194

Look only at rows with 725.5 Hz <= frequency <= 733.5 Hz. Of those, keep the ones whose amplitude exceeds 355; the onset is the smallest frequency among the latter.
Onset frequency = 726.0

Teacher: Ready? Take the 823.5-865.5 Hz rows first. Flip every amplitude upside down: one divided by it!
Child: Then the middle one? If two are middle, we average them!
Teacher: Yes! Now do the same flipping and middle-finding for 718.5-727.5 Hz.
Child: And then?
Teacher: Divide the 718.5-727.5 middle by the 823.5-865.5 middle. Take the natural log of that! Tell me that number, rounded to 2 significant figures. -0.13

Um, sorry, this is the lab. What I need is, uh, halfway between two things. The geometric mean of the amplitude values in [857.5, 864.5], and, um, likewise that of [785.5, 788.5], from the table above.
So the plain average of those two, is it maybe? 378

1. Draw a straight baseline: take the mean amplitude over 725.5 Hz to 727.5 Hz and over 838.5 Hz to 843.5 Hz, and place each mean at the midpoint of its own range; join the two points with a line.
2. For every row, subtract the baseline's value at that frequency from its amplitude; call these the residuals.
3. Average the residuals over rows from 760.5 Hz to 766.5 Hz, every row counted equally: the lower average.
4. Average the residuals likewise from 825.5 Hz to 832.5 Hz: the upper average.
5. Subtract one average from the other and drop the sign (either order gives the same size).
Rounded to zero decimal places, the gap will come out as 14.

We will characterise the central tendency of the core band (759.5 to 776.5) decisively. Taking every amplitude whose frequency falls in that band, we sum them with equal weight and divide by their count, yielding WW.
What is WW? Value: 363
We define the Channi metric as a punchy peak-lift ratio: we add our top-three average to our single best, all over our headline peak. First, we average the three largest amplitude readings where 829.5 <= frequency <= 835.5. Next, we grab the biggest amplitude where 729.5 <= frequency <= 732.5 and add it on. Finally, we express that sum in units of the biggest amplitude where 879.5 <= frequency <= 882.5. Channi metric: 1.74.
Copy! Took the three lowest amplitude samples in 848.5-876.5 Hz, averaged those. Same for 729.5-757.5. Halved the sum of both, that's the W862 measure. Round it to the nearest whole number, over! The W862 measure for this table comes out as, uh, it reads 351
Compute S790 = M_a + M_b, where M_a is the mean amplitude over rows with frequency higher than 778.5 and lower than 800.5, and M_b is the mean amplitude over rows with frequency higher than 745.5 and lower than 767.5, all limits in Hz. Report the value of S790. 721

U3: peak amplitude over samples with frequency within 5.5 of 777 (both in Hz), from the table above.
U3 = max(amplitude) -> 374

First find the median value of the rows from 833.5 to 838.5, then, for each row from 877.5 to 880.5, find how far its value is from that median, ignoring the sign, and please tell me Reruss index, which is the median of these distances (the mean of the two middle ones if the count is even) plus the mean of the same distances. 93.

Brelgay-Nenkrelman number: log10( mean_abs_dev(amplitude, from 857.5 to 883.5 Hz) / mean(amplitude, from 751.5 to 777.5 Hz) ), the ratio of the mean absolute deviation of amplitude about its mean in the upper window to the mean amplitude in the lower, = -1.39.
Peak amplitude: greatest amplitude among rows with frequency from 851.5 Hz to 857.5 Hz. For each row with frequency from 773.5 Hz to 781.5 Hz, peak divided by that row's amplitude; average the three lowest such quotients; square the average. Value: 1.31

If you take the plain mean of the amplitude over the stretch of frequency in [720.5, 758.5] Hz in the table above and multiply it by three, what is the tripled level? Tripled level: 1163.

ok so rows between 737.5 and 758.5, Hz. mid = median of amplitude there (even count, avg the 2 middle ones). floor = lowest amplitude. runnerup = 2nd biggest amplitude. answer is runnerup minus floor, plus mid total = 425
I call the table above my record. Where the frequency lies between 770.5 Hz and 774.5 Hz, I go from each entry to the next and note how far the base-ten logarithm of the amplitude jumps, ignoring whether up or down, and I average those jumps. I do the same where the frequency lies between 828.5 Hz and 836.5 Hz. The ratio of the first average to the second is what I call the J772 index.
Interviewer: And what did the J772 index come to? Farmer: 1.74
